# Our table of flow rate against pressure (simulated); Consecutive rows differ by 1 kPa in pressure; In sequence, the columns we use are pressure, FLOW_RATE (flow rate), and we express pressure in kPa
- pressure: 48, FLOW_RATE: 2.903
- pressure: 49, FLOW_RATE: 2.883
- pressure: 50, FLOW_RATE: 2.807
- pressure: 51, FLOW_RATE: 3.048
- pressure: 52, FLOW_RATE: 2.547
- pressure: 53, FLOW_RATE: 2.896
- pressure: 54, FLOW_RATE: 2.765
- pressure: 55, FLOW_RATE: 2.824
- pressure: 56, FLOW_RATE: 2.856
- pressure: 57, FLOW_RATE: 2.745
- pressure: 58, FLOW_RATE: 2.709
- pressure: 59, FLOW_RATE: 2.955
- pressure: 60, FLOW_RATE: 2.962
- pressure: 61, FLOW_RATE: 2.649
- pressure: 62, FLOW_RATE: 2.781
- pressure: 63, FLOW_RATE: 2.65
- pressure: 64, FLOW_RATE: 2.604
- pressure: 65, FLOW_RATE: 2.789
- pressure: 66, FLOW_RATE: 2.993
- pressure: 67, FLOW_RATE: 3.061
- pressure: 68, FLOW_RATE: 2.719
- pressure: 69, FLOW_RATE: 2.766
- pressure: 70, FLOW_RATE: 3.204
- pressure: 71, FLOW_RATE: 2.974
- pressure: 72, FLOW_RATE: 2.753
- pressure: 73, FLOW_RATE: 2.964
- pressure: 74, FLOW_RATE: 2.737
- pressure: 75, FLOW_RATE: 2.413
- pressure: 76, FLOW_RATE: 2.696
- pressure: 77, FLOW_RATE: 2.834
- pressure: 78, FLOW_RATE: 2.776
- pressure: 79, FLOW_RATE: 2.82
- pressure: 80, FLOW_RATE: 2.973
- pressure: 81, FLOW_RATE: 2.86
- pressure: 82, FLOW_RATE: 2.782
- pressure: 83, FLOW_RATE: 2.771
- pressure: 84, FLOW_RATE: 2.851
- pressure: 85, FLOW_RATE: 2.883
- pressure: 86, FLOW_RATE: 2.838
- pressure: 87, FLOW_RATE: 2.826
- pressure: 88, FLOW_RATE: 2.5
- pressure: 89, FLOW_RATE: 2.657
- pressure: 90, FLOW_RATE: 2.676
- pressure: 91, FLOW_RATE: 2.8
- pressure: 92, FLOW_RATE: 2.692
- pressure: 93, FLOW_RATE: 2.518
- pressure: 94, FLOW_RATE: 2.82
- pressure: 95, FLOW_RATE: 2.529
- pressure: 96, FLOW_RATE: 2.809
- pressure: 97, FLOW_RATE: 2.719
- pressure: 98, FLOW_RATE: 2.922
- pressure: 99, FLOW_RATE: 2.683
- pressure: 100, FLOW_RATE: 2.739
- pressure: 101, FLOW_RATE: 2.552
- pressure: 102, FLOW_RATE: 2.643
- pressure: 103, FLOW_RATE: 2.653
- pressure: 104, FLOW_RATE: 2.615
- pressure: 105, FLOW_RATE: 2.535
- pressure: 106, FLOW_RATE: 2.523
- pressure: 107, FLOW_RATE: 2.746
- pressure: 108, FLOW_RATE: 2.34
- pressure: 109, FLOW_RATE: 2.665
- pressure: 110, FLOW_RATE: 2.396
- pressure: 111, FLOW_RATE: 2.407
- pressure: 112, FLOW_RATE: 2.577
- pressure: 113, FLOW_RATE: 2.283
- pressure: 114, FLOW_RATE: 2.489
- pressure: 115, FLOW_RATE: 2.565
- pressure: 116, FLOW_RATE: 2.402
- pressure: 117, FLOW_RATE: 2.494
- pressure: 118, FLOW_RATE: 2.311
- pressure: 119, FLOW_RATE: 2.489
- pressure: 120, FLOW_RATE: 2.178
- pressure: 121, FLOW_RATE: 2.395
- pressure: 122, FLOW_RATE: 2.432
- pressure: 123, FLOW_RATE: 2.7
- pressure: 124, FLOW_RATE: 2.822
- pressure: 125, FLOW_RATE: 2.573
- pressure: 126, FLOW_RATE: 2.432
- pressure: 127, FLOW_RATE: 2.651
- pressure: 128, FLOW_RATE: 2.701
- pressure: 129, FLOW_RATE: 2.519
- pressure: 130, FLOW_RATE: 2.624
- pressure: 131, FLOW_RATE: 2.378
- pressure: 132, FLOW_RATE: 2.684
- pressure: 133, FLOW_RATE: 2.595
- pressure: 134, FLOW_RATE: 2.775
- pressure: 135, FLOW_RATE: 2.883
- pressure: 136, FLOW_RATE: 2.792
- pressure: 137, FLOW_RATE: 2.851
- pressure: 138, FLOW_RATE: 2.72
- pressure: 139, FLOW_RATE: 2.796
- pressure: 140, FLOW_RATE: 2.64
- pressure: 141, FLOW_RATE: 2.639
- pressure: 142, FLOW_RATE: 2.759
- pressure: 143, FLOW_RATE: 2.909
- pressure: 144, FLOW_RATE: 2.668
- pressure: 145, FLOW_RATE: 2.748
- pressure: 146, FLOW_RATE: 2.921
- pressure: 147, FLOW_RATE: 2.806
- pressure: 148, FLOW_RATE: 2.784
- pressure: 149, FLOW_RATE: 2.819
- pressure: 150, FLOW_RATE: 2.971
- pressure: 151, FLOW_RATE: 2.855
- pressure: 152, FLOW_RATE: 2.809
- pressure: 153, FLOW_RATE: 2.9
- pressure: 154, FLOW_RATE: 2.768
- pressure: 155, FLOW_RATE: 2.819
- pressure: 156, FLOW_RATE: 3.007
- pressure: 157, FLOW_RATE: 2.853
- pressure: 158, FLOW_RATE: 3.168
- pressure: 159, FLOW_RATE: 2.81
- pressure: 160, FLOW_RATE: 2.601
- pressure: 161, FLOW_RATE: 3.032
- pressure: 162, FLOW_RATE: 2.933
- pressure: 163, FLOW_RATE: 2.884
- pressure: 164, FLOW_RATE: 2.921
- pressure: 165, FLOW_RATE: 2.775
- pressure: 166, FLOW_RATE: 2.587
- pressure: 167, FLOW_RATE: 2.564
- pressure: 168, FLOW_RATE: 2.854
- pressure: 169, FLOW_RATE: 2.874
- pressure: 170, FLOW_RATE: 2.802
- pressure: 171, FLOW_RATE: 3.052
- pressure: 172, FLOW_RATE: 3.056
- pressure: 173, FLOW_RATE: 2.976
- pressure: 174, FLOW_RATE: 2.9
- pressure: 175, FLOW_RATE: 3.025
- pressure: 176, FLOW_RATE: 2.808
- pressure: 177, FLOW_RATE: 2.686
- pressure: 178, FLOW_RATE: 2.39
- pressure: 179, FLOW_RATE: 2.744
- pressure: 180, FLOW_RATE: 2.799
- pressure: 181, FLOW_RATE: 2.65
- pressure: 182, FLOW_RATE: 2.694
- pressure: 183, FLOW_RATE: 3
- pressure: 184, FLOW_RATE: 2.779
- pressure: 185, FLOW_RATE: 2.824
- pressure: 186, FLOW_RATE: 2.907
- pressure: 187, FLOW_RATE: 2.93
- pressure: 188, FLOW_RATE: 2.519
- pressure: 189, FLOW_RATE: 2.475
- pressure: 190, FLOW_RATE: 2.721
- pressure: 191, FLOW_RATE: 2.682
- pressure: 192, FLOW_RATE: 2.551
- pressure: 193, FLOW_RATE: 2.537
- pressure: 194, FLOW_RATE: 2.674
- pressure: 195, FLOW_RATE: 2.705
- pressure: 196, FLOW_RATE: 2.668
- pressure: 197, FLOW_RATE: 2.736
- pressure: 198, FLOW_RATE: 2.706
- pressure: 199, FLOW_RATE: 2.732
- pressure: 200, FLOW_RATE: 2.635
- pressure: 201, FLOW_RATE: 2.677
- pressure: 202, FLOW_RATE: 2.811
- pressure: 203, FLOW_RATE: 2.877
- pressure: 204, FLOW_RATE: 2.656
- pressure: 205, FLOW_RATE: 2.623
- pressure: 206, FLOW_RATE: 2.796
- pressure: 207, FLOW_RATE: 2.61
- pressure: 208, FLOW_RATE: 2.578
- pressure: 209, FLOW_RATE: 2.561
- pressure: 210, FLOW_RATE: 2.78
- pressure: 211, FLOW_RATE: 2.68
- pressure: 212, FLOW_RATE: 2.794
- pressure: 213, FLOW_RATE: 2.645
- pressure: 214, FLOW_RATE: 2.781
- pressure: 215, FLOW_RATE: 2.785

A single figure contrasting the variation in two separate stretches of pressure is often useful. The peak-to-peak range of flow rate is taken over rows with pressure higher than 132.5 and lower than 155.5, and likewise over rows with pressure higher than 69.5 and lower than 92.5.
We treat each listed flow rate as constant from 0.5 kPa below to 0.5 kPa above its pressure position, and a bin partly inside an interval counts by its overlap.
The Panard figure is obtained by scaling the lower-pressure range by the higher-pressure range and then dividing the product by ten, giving 0.030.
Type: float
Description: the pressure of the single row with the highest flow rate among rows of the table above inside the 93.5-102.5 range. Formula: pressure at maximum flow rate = 98 kPa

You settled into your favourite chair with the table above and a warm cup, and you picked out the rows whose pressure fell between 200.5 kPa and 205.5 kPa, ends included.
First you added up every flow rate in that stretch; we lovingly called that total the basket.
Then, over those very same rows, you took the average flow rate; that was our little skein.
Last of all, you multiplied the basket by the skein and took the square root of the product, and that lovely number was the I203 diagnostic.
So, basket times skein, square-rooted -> 6.1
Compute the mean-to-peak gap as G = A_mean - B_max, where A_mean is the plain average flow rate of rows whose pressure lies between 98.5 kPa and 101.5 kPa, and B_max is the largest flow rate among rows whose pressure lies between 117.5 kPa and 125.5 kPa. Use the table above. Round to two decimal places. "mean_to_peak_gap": -0.16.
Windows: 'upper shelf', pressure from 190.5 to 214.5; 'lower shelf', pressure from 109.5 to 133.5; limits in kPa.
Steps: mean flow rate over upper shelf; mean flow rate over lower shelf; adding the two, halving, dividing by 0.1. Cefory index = 26.0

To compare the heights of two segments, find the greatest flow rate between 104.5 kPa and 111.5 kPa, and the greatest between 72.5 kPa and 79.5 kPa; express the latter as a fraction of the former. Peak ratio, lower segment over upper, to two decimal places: 1.08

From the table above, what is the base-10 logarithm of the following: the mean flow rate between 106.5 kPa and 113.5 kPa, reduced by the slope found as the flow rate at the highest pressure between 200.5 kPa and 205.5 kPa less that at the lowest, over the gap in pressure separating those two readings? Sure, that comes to 0.398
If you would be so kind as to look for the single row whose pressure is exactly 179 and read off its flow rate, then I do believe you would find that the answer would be 2.744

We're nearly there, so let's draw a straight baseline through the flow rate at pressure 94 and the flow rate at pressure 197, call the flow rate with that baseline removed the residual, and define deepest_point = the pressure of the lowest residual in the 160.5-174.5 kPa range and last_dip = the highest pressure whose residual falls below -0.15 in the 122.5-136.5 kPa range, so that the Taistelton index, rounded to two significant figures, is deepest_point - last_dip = 34 kPa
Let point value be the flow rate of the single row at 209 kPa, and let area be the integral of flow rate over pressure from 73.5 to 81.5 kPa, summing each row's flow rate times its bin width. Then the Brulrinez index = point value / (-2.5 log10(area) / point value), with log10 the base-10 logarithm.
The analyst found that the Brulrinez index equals -1.95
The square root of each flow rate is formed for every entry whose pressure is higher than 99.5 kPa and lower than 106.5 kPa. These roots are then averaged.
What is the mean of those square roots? 1.61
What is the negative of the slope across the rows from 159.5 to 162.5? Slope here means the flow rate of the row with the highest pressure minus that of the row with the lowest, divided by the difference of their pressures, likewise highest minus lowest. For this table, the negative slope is -0.17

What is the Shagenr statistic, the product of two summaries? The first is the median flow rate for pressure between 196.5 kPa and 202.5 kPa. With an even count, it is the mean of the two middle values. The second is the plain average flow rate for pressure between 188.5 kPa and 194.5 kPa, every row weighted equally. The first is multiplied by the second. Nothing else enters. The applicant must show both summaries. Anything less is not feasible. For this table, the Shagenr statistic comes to 7.09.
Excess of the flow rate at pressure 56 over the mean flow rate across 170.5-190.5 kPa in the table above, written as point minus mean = 0.1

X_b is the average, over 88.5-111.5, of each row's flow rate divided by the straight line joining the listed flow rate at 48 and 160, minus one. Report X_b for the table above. -0.05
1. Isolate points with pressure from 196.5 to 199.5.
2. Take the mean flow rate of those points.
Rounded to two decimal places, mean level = 2.72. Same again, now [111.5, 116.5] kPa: 2.46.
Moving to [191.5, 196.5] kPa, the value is 2.63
